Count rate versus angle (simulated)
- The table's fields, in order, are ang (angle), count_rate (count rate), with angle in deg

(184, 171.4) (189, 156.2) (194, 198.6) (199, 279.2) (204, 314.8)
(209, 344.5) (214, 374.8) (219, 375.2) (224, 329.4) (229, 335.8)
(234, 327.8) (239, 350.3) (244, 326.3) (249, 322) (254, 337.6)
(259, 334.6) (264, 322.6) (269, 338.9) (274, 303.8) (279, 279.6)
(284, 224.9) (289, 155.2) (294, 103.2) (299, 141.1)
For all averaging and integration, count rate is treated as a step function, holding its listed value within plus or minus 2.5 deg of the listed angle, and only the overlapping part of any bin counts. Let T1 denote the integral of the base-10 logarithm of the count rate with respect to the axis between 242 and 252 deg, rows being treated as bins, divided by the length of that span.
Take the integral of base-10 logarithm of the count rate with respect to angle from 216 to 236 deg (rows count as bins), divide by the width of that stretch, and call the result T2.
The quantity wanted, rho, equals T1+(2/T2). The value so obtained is 3.30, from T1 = 2.511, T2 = 2.53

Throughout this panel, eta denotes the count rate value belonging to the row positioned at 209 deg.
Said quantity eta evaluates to 344.5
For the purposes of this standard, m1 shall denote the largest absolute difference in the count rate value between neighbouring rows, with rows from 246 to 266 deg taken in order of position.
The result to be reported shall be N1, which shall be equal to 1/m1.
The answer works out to 0.064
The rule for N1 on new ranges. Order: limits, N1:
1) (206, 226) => 0.022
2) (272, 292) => 0.014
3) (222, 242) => 0.044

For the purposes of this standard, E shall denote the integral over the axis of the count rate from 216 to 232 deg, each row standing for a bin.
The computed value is 5553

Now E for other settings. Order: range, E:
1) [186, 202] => 3413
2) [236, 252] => 5326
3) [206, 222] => 5795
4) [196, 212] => 4979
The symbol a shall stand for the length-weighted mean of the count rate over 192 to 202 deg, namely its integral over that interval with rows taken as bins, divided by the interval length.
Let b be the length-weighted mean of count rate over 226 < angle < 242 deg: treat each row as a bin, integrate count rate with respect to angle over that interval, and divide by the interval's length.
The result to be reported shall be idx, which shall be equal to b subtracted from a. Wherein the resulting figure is -93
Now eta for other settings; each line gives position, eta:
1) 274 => 303.8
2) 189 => 156.2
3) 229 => 335.8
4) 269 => 338.9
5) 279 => 279.6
